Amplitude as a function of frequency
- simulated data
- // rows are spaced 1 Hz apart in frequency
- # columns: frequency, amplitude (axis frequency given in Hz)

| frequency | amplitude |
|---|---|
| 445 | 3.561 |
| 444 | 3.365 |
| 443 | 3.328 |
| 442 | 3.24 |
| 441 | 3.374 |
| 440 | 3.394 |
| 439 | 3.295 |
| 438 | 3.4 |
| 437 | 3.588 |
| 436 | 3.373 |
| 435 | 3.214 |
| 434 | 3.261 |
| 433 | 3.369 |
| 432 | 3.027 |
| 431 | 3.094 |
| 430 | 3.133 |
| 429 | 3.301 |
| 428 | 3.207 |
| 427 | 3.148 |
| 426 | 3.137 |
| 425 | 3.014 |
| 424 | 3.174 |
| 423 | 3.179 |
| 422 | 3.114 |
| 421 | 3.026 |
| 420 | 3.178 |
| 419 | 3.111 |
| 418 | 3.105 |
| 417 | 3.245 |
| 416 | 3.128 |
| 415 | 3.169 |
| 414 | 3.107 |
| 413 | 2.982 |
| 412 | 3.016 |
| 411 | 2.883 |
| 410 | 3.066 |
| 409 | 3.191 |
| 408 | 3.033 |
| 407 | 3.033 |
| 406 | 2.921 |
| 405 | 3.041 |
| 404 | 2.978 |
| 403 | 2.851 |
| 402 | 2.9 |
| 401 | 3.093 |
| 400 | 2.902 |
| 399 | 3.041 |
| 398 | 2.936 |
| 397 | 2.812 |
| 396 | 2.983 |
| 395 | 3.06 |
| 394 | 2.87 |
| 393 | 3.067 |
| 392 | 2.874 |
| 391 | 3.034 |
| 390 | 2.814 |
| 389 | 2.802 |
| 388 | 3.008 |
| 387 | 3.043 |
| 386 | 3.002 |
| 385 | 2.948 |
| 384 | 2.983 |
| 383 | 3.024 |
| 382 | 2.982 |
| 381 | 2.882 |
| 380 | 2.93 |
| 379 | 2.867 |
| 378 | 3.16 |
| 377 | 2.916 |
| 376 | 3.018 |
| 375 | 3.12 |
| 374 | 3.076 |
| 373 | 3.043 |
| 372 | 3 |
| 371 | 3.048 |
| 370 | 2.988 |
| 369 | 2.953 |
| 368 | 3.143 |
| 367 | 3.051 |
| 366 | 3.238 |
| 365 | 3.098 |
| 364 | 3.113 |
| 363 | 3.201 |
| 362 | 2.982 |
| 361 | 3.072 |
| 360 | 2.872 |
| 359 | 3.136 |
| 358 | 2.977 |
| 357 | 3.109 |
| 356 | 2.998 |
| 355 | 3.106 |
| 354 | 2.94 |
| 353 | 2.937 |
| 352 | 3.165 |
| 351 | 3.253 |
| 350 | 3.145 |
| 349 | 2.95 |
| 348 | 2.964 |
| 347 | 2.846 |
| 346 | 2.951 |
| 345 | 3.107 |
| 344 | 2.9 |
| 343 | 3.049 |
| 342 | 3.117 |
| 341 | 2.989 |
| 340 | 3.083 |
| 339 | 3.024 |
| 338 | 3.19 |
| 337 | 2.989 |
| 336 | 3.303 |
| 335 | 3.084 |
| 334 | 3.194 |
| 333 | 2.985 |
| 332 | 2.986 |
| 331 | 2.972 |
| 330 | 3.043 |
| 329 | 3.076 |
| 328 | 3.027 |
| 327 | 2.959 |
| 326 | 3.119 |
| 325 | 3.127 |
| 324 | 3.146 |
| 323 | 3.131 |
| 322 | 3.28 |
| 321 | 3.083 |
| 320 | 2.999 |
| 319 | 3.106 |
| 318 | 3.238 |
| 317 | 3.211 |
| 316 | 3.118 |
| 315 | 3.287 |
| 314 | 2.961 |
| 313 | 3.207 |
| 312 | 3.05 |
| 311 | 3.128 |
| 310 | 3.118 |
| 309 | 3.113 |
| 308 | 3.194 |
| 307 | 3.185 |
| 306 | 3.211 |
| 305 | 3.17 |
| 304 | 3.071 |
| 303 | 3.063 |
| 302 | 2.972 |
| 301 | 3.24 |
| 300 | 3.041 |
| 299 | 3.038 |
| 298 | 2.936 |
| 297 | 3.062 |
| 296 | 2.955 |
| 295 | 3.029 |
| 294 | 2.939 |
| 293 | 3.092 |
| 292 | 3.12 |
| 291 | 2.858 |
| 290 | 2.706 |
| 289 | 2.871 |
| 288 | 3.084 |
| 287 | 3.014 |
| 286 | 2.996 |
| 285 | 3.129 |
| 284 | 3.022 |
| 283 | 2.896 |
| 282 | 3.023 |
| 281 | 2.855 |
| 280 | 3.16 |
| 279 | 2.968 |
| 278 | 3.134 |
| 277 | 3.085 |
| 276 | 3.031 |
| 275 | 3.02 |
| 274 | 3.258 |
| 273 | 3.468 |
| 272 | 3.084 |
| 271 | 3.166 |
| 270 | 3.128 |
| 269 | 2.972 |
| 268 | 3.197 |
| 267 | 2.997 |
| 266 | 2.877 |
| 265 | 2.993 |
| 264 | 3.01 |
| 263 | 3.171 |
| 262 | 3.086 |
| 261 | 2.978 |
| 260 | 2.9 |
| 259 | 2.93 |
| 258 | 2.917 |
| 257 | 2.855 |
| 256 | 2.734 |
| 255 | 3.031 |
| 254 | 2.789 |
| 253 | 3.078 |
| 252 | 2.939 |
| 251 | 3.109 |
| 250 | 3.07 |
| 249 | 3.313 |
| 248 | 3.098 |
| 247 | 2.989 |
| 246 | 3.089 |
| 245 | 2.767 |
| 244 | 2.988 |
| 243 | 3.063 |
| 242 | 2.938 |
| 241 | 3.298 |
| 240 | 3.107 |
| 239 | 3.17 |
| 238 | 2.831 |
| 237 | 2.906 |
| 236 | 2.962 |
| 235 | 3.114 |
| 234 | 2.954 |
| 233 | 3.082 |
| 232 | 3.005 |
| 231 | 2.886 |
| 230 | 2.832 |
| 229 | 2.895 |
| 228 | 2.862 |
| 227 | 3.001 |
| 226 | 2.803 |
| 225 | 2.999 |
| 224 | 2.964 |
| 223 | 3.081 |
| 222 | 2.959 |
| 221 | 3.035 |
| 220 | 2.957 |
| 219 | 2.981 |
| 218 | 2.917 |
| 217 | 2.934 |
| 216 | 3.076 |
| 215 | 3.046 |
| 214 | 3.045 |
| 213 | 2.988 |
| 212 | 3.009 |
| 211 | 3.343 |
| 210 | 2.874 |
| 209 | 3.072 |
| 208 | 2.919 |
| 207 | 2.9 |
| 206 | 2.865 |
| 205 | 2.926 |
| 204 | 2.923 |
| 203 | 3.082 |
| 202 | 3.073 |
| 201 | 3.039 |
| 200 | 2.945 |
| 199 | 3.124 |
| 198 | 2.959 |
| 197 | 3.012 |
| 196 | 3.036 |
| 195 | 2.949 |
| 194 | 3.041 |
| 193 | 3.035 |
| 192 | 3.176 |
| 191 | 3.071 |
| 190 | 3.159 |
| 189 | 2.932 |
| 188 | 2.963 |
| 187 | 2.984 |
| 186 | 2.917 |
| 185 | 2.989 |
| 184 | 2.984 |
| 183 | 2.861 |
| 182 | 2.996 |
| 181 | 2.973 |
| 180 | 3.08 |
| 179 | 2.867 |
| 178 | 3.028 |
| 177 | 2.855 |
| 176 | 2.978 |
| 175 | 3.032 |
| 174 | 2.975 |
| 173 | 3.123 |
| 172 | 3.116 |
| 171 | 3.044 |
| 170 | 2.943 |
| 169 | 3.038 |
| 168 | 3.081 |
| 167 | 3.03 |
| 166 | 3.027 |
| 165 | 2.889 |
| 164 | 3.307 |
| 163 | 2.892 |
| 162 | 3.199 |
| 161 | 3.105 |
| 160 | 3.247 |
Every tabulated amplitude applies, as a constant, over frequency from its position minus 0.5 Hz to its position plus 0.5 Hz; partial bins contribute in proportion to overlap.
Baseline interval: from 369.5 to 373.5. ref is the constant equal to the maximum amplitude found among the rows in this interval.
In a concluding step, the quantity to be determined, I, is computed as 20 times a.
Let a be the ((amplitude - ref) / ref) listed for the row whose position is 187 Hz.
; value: -0.4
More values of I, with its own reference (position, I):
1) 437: 3.5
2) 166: -0.1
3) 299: -0.1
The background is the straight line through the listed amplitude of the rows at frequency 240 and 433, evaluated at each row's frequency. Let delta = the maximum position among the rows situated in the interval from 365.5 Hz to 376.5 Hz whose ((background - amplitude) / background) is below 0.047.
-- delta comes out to 368 Hz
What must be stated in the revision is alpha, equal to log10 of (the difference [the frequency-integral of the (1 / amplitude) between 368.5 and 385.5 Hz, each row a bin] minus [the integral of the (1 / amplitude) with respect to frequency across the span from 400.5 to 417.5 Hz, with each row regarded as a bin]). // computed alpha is -1.13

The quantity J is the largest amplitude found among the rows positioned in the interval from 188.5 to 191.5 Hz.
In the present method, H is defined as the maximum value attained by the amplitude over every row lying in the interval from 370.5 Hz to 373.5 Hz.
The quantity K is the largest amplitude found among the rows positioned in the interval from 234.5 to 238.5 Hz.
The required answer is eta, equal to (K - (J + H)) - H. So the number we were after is -6.1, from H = 3.048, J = 3.159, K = 3.114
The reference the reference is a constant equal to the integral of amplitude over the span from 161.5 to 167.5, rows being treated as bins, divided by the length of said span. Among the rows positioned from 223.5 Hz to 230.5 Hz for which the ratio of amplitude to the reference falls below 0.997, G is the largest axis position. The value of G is 230 Hz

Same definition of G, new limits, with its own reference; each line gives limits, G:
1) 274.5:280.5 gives 279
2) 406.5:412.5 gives 412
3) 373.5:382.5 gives 382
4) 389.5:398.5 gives 398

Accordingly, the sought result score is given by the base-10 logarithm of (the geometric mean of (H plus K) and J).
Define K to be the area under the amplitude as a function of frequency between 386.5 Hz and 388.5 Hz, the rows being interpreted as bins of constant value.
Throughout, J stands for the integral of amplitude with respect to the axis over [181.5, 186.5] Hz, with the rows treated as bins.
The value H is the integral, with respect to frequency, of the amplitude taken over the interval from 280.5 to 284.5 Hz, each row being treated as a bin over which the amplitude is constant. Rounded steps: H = 12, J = 15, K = 6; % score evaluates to 1.21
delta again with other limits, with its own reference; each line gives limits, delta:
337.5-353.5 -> 352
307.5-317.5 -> 317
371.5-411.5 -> 409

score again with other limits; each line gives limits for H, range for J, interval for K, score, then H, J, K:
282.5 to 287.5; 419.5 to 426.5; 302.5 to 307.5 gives 1.41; 15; 22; 16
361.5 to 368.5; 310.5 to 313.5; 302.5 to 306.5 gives 1.25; 22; 9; 13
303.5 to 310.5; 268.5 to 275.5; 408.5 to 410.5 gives 1.40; 22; 22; 6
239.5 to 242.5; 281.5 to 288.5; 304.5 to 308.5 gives 1.34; 9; 21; 13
